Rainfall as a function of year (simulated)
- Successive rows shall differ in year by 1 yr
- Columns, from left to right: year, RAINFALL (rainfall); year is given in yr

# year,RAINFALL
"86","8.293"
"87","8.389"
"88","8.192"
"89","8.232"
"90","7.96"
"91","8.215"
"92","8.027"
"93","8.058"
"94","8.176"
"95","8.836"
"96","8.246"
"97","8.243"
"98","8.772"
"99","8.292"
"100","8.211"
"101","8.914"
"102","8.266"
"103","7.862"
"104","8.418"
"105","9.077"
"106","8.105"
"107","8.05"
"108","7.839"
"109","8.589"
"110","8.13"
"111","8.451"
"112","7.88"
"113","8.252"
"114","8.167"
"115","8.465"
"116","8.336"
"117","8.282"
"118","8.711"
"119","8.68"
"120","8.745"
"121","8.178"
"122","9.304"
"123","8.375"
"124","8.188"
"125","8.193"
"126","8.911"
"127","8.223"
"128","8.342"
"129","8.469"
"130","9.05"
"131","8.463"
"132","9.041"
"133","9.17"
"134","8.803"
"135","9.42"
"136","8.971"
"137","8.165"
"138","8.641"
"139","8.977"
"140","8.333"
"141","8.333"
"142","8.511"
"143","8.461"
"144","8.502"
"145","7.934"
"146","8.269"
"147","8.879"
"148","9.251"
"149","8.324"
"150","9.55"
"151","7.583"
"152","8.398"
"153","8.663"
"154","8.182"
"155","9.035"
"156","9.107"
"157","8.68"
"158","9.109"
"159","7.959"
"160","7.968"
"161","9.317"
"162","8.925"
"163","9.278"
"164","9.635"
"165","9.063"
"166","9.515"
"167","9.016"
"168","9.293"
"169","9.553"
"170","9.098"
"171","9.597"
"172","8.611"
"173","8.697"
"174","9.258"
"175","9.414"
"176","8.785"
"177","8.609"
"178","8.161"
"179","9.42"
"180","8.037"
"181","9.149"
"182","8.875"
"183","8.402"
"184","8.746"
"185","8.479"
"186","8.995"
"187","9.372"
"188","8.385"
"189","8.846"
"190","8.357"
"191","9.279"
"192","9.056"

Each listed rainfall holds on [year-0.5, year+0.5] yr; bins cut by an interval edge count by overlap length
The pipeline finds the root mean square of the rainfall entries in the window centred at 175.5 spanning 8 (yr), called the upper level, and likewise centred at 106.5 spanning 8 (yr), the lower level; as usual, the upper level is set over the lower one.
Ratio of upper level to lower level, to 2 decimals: 1.07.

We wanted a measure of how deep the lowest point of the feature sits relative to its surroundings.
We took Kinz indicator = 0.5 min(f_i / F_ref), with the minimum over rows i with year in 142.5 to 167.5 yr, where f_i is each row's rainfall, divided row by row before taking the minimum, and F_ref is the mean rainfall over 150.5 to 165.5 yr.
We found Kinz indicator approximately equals 0.434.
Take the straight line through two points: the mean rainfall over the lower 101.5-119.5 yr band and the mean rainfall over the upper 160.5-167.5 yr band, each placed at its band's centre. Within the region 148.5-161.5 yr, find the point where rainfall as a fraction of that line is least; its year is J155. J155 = 151 yr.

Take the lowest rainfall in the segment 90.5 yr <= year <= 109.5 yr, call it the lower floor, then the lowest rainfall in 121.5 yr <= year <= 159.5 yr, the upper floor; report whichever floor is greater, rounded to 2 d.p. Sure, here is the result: 7.84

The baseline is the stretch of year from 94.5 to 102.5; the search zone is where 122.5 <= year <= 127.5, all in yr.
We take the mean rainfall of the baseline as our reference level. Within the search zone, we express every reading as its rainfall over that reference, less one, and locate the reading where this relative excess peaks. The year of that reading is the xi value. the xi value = 126 yr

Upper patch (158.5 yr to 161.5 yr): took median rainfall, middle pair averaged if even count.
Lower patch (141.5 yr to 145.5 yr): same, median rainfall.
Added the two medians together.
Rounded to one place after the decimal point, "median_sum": 16.4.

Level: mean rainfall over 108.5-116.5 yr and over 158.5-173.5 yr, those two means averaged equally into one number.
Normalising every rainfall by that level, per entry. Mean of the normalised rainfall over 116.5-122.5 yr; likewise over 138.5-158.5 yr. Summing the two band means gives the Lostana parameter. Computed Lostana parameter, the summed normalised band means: 1.993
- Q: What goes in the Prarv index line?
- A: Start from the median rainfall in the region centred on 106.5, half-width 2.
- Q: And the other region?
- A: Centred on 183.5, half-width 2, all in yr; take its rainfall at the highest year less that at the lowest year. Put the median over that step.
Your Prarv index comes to -20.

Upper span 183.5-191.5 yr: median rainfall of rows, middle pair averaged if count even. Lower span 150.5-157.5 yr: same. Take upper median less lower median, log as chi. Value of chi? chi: 0.13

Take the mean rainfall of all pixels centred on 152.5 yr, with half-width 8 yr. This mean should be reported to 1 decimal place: 8.6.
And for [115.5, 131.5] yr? 8.5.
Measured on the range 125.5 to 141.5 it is 8.7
